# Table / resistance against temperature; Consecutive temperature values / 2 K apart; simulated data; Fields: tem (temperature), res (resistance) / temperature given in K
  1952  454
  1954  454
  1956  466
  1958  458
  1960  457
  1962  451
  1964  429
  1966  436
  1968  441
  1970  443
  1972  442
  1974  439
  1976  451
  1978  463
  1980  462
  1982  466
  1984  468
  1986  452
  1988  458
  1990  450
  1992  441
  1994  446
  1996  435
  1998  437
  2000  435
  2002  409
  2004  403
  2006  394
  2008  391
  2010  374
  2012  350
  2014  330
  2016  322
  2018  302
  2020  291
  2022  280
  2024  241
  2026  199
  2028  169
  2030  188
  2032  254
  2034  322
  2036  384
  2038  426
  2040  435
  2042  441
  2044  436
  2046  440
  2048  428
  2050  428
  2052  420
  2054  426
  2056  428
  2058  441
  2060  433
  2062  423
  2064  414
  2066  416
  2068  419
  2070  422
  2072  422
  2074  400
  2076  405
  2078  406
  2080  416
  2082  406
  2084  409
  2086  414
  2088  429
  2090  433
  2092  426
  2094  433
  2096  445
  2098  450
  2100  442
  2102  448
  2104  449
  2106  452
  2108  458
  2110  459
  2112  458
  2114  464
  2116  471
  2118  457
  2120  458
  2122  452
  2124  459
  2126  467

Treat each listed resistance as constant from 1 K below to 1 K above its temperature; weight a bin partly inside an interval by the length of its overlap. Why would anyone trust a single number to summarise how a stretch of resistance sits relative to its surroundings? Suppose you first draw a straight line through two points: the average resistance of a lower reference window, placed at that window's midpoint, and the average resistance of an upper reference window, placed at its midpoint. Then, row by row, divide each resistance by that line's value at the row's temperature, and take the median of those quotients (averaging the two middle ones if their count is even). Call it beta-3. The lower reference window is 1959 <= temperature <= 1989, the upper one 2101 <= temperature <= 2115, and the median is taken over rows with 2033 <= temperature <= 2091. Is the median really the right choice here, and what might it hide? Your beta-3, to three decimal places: 0.929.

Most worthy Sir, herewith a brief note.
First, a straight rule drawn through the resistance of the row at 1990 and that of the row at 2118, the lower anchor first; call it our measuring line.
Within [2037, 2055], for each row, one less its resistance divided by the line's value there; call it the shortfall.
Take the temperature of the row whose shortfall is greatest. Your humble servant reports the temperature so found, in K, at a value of 2052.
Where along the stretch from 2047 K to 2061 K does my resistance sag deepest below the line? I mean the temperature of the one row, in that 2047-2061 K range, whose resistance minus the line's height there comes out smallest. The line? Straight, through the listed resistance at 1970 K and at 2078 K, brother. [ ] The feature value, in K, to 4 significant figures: 2052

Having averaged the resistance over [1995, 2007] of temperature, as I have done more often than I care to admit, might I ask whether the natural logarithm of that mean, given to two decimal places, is 6.04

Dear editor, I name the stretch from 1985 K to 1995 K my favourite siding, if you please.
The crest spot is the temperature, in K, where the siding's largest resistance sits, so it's 1988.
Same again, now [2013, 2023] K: 2014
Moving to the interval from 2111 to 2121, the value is 2116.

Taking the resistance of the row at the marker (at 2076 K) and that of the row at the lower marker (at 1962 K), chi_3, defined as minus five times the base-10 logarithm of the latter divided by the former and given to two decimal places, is -0.23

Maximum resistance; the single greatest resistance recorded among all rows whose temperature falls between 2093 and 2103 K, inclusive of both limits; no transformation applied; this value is 450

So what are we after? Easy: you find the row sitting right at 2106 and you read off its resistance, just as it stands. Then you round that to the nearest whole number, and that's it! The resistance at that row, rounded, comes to 452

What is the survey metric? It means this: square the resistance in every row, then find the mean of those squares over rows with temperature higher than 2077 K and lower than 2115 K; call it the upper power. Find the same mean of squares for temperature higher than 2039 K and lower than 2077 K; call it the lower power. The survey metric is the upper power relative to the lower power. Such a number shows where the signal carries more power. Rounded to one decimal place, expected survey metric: 1.1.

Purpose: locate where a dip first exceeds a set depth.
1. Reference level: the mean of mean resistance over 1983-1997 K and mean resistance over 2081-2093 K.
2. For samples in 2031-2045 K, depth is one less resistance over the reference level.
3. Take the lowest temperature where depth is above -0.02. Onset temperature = 2032 K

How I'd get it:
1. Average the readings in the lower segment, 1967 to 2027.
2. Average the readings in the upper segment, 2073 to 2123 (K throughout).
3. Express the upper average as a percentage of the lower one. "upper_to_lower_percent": 110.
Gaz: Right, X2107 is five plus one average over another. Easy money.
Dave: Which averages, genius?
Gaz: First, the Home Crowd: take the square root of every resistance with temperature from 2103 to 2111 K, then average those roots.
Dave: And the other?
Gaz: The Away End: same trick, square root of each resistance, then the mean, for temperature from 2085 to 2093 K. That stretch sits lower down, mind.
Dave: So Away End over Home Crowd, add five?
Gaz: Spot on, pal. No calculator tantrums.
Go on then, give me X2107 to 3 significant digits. 5.97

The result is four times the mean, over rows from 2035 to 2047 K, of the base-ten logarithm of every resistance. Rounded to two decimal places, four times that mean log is 10.52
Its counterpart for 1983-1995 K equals 10.62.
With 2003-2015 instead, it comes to 10.29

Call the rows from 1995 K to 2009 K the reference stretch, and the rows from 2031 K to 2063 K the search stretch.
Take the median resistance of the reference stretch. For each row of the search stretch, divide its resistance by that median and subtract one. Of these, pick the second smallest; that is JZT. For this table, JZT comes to -0.21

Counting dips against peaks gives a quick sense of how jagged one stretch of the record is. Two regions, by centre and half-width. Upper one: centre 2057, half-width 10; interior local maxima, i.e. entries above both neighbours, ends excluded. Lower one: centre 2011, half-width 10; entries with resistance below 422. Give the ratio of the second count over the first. 10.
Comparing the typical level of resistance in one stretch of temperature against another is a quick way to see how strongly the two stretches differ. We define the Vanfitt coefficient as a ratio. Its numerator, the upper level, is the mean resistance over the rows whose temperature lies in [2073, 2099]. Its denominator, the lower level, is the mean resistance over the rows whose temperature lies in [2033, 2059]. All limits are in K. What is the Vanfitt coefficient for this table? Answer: 1.00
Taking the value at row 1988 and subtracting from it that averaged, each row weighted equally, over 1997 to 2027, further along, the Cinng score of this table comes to 114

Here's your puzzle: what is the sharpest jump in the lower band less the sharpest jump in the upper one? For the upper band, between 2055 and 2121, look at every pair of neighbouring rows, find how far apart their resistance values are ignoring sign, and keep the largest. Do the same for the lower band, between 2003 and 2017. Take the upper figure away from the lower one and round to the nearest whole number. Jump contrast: 2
